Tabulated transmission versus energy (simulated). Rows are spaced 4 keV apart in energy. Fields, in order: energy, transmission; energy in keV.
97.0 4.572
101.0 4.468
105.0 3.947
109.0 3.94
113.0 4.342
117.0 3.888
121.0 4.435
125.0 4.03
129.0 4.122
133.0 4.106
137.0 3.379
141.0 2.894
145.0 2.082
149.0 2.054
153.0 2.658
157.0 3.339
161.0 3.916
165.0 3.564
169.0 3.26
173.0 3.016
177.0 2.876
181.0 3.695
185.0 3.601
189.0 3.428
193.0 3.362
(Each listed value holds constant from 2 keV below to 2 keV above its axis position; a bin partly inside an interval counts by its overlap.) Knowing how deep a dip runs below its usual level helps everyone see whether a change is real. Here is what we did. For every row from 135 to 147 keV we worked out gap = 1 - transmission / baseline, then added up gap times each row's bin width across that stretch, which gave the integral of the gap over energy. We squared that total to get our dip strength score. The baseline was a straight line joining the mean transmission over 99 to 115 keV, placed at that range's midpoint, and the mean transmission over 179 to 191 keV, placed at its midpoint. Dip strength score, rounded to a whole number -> 12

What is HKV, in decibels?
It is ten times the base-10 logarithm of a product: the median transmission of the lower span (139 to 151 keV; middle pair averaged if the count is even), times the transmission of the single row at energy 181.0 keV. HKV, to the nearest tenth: 8.9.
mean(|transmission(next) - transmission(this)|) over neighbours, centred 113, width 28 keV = 0.39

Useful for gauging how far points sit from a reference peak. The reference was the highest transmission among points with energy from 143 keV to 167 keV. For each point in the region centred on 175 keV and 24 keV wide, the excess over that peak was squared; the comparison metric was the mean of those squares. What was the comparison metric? 0.43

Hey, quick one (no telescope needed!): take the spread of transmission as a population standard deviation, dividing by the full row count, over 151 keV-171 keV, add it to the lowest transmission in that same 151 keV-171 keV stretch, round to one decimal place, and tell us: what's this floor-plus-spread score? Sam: 3.1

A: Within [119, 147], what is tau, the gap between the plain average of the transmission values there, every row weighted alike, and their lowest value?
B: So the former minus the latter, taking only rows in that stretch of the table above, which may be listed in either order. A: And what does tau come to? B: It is 1.50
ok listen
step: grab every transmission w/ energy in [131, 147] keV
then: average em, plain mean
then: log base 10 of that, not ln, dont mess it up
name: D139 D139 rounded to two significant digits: 0.49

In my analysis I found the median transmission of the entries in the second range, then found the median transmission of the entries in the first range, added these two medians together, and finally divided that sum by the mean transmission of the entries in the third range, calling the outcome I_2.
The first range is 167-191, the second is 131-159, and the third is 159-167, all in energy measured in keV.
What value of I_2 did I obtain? 1.7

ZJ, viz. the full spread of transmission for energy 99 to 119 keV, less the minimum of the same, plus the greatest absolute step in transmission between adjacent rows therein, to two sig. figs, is -2.8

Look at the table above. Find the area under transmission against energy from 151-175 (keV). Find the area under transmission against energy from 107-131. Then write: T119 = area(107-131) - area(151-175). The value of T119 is 20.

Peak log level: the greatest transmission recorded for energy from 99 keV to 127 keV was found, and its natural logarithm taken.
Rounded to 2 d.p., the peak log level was 1.50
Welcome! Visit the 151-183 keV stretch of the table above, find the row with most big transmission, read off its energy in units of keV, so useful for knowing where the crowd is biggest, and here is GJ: 161.0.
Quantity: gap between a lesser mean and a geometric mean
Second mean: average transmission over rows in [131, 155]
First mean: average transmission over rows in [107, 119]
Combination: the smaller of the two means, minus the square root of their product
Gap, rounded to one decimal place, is -0.5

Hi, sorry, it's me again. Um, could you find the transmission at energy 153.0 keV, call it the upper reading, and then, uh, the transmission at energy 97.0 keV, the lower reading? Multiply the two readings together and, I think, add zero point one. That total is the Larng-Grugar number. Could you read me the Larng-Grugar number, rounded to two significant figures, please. 12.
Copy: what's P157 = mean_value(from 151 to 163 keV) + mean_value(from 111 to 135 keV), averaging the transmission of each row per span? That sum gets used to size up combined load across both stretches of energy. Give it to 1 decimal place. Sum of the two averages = 7.5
